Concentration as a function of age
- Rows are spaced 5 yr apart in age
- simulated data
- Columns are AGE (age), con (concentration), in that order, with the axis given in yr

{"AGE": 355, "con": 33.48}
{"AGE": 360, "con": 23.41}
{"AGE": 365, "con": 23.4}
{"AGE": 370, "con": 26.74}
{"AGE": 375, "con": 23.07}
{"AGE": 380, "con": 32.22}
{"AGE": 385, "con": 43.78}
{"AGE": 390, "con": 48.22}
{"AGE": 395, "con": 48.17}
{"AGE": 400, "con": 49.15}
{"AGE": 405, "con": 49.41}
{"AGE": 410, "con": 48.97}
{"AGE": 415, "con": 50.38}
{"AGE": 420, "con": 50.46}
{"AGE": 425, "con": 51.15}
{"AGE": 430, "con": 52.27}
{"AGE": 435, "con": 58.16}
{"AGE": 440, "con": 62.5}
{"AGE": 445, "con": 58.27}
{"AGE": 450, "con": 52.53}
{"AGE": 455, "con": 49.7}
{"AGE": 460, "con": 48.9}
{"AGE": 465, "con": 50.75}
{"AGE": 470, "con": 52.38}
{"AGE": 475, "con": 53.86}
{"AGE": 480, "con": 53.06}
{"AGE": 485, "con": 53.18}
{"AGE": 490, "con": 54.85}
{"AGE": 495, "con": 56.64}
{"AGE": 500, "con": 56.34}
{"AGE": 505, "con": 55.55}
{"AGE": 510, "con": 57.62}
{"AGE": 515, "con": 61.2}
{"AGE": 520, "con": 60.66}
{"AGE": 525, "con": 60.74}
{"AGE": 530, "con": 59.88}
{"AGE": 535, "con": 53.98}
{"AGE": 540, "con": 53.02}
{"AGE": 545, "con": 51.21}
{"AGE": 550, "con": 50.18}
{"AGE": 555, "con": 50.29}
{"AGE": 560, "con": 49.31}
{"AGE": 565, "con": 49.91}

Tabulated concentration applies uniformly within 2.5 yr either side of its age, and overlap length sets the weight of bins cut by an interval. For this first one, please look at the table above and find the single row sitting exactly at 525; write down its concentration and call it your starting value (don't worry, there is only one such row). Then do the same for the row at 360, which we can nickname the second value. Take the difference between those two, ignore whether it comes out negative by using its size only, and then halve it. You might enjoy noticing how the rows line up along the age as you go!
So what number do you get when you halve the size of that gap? 19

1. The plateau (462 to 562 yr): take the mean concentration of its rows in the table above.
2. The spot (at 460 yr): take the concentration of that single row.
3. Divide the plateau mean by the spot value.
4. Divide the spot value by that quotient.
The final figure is 44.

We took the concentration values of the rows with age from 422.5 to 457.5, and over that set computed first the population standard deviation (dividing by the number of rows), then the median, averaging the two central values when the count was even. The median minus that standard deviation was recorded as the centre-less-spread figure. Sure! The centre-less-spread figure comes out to 48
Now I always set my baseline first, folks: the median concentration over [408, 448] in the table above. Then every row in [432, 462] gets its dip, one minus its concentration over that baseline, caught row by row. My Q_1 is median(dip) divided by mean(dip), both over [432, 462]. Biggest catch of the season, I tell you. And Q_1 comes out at 1.1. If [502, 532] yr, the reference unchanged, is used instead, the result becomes 1.1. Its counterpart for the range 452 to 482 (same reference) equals 0.5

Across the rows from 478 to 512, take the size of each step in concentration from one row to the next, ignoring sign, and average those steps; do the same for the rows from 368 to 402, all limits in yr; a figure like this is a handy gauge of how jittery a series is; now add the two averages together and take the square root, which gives 2.5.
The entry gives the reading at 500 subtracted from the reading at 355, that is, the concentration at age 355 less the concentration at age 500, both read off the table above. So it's -23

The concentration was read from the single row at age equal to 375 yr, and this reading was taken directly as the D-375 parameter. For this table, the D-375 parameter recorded 23.07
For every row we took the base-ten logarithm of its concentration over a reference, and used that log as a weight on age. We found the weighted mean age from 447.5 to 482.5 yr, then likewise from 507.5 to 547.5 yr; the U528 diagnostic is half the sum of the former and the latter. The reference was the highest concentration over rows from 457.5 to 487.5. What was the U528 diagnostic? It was 489.1 yr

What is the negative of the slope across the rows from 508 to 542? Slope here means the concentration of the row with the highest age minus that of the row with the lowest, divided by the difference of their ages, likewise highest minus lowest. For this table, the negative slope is 0.15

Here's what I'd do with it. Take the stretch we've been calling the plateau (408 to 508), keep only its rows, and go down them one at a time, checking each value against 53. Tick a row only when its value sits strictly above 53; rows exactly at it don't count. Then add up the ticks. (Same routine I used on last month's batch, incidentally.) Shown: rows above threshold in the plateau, 10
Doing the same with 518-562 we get 5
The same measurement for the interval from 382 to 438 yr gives 1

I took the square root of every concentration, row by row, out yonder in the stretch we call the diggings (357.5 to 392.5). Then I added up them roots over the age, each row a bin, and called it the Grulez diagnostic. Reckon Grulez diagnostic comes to 194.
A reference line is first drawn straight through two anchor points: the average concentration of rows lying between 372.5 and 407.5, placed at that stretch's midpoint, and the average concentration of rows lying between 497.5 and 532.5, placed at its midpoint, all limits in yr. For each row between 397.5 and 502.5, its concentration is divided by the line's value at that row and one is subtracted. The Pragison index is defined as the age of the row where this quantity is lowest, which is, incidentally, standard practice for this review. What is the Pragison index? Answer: 460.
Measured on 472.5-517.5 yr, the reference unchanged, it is 505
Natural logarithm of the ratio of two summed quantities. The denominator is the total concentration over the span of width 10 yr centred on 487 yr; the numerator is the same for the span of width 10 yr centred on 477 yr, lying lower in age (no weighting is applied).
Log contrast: -0.01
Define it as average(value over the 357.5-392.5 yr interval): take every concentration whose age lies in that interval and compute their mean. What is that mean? 32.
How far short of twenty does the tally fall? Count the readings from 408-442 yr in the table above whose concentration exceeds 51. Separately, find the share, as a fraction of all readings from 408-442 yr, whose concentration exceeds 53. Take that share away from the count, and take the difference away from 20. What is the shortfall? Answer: 16.3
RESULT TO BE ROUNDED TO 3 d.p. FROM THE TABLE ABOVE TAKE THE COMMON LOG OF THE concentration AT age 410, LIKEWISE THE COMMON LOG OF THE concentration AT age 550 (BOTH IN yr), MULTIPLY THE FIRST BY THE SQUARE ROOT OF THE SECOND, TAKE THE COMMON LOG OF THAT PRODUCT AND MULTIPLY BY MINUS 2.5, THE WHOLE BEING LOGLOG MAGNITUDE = -0.858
